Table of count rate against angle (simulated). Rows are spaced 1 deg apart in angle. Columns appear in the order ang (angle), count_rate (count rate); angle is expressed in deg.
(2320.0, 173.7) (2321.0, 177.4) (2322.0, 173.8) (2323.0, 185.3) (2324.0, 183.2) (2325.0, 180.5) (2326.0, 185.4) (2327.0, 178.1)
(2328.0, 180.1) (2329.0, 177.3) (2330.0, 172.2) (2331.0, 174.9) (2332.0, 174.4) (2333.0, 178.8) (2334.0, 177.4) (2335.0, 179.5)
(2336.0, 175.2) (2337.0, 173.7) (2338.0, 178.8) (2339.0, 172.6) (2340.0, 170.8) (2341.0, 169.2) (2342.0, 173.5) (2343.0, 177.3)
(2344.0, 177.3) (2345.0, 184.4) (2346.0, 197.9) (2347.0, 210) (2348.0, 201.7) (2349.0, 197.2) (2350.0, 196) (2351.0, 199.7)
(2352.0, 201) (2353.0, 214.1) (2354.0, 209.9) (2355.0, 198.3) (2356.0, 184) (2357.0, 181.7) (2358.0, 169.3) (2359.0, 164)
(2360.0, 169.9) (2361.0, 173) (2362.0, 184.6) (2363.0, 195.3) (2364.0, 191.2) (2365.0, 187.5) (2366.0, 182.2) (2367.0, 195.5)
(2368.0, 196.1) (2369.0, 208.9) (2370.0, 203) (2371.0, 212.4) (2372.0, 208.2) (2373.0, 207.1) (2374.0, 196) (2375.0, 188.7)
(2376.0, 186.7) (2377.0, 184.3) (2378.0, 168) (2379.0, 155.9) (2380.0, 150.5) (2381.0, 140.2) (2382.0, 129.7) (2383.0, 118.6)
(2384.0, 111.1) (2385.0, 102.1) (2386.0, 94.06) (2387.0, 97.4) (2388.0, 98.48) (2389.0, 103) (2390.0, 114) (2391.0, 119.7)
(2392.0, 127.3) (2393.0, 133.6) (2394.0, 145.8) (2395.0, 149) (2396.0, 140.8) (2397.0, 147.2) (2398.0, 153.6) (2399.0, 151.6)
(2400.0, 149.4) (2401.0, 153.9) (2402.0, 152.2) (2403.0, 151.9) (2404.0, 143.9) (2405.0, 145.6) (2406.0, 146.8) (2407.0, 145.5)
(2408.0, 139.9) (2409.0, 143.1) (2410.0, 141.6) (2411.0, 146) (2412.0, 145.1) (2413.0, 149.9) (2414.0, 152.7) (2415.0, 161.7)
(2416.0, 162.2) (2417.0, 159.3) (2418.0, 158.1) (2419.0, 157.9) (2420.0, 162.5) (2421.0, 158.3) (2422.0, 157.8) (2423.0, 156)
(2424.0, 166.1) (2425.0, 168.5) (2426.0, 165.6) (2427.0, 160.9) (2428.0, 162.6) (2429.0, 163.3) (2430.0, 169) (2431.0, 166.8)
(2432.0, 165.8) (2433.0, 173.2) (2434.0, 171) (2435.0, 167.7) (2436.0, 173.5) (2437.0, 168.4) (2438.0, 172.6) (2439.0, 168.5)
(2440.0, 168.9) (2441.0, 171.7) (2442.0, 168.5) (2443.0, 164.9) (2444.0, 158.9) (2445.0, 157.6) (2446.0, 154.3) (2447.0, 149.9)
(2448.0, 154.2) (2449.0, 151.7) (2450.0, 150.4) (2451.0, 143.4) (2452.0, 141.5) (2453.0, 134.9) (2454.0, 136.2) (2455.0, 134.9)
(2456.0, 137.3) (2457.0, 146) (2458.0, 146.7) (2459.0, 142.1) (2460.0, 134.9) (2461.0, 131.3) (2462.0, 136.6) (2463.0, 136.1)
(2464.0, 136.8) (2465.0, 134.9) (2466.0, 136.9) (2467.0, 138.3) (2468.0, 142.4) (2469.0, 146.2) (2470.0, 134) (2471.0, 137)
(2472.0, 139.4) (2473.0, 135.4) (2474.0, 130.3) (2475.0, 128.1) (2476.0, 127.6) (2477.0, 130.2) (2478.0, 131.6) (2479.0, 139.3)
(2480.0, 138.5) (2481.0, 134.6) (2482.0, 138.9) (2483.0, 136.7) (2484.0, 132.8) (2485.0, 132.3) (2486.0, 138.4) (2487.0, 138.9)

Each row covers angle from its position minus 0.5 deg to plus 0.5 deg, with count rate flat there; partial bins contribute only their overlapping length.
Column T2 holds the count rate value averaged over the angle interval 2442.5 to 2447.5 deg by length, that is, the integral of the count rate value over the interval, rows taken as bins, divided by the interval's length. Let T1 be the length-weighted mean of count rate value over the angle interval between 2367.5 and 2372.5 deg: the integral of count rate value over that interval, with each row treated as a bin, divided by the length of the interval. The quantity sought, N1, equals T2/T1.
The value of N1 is 0.76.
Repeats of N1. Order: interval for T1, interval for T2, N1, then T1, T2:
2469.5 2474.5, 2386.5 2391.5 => 0.79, 135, 107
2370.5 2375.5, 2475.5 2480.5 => 0.66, 202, 133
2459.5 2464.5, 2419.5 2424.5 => 1.18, 135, 160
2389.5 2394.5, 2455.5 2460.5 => 1.10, 128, 141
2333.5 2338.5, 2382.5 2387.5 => 0.59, 177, 105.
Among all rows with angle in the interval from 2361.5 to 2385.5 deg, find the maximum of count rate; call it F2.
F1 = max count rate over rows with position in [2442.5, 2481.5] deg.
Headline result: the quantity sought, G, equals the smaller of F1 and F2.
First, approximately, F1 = 164.9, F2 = 212.4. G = 165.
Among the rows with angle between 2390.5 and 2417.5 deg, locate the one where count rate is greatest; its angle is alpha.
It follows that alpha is 2416.0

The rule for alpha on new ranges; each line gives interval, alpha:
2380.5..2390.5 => 2381.0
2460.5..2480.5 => 2469.0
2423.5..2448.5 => 2436.0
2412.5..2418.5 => 2416.0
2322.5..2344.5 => 2326.0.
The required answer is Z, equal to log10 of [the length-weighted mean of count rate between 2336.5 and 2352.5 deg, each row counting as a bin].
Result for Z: 2.27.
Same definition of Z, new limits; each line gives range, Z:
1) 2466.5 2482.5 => 2.13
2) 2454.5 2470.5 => 2.14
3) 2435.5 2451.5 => 2.21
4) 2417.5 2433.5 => 2.21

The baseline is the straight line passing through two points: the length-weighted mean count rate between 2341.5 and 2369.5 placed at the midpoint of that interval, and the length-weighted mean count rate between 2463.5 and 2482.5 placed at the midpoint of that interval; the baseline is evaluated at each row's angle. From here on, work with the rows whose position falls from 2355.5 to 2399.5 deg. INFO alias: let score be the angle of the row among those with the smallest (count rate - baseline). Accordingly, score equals 2386.0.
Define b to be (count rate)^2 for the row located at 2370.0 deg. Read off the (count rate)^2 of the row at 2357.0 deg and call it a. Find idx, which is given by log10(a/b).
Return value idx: -0.10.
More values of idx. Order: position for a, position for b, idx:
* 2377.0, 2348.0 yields -0.08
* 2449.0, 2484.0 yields 0.12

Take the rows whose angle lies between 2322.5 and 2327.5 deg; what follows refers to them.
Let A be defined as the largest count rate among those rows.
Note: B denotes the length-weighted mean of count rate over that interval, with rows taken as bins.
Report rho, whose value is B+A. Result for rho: 368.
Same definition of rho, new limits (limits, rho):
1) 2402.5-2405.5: 299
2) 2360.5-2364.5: 381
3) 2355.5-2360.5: 358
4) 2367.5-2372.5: 418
